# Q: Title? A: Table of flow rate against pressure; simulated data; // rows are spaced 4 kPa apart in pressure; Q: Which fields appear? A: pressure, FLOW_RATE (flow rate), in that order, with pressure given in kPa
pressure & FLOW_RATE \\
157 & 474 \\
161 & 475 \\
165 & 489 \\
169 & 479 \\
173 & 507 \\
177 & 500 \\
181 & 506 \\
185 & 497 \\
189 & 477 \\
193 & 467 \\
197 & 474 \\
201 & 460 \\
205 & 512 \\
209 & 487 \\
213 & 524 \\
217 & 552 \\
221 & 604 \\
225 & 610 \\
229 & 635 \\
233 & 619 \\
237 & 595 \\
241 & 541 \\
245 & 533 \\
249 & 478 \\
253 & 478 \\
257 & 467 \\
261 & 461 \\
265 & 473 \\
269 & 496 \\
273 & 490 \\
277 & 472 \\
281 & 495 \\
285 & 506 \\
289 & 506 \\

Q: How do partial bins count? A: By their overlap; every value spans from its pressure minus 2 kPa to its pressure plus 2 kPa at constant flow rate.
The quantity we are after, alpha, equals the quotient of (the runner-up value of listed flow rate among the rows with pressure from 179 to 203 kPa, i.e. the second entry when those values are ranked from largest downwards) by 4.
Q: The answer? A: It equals 124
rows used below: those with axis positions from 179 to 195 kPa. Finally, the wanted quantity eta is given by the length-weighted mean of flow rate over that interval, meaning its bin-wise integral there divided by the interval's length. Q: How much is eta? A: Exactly 487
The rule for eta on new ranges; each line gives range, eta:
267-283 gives 488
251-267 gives 470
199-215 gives 496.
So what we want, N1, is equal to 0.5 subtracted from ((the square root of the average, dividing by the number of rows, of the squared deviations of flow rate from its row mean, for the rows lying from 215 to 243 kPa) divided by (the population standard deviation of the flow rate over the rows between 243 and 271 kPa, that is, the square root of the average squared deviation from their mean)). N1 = 0.9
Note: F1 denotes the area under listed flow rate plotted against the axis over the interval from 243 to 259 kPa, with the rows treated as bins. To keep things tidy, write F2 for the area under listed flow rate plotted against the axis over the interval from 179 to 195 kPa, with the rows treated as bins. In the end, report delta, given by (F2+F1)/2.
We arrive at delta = 7806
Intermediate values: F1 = 7824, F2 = 7788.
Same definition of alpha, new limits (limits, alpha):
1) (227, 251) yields 155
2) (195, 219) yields 131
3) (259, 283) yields 124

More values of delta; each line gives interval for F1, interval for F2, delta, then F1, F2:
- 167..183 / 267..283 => 7890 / 7968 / 7812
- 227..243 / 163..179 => 8730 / 9560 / 7900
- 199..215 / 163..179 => 7916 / 7932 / 7900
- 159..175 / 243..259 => 7812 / 7800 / 7824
